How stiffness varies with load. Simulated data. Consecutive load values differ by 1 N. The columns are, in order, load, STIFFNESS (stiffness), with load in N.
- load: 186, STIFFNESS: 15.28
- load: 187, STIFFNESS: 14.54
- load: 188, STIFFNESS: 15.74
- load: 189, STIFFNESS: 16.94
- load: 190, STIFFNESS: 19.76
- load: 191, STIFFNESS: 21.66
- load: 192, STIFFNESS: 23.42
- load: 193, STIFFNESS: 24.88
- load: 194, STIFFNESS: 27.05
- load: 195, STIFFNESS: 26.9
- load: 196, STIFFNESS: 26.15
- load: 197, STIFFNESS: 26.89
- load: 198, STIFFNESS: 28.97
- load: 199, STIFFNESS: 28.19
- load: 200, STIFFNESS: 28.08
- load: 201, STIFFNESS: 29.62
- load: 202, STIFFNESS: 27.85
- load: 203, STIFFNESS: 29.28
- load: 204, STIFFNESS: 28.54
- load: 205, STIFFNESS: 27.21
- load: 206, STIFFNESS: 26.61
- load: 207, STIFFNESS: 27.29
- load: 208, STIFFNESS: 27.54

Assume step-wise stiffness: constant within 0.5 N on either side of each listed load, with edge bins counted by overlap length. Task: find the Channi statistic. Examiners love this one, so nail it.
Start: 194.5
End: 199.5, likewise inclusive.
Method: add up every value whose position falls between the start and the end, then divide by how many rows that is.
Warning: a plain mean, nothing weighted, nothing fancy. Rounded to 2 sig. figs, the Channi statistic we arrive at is 27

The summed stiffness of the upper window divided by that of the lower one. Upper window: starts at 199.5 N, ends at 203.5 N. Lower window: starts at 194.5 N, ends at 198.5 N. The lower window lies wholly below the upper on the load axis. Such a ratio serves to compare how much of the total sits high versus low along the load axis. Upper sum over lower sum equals 1.1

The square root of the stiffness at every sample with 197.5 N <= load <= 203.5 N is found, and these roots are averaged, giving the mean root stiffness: 5.4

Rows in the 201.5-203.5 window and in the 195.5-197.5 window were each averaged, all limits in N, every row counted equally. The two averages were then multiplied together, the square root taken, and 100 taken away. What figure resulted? -72.5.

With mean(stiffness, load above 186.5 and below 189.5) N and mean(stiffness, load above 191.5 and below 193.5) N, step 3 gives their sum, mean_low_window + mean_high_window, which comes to 39.9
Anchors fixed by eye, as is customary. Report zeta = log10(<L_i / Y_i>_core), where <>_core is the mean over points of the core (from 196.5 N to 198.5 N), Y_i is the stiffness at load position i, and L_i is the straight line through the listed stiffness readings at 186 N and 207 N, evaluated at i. -0.11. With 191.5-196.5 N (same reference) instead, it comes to -0.11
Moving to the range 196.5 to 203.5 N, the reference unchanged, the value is -0.09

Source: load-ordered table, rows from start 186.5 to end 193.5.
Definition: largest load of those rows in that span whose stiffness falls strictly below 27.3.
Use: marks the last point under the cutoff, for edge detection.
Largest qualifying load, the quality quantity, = 193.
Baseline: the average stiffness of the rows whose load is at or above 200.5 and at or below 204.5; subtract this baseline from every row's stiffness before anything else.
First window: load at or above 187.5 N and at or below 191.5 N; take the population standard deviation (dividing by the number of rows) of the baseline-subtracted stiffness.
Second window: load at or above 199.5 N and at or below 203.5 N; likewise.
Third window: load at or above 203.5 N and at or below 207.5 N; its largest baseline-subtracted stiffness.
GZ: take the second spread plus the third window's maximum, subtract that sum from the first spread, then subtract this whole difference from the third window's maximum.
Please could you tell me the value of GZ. -2.1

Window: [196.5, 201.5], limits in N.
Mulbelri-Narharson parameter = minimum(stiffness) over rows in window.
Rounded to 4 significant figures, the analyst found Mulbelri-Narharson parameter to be 26.89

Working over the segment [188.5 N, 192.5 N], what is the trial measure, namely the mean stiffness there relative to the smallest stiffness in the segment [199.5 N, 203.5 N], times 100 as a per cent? 73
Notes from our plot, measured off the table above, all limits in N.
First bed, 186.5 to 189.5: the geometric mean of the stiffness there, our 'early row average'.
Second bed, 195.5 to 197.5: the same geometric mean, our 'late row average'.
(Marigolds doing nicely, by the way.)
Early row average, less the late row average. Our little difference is -11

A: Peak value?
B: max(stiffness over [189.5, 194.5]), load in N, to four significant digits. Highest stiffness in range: 27.05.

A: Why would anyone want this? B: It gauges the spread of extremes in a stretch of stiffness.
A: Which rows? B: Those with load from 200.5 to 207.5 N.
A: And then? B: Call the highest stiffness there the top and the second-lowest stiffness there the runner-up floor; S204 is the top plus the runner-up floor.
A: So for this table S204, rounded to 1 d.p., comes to 56.8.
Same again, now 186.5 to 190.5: 35.5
